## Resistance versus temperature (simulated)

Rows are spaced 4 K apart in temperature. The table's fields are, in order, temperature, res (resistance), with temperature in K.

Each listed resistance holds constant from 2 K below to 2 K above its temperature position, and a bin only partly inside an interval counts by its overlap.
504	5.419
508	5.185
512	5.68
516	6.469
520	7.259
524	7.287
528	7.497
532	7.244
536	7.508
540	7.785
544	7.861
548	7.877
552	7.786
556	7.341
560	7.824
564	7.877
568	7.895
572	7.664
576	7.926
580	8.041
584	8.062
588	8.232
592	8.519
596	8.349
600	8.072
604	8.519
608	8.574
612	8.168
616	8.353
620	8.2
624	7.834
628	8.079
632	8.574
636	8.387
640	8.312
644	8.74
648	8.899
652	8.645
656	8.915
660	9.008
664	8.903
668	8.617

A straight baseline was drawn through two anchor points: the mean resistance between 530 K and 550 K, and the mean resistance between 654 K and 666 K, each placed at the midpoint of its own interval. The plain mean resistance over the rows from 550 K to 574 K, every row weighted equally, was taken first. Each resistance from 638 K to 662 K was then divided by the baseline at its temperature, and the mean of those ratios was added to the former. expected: 8.72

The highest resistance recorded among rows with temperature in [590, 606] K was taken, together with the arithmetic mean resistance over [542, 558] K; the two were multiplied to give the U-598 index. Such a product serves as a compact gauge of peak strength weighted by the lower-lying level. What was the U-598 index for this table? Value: 66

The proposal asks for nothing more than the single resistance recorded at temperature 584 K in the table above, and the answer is 8.062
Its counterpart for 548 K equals 7.877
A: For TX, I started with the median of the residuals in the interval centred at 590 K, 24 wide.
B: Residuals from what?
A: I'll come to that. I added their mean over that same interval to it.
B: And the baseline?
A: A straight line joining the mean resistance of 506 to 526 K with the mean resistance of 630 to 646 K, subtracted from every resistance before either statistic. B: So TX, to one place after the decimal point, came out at 1.1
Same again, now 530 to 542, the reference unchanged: 1.6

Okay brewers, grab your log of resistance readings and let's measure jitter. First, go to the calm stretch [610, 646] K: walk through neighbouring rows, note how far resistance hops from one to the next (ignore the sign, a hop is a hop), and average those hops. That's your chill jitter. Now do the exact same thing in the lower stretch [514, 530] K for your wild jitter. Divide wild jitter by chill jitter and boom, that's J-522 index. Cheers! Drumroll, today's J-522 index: 1.3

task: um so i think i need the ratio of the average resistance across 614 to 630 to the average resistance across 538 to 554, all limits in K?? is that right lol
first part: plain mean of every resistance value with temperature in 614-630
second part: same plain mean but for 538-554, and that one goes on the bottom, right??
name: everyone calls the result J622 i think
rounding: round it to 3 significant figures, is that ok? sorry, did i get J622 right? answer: 1.04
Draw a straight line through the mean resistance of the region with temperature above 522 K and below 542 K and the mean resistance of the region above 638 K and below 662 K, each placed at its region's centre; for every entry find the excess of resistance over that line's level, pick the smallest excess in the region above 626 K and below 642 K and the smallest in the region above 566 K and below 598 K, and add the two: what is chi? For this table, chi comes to -0.67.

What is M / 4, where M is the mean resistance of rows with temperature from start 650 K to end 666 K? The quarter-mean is 2.22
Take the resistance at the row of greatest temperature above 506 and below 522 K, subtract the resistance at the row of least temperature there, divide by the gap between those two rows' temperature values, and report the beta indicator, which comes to 0.17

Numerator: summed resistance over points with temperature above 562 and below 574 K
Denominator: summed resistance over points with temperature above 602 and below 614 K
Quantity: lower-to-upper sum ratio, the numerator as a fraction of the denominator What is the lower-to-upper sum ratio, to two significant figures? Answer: 0.93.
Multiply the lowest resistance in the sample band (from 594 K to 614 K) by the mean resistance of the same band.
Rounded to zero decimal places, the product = 67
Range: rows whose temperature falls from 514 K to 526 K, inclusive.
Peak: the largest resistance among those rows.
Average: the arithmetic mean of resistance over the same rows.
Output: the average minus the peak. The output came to -0.28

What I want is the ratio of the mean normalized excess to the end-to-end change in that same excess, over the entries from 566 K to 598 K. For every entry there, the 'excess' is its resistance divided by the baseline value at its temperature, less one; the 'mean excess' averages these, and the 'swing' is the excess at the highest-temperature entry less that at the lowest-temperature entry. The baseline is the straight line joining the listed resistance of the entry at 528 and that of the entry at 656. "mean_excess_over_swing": -0.1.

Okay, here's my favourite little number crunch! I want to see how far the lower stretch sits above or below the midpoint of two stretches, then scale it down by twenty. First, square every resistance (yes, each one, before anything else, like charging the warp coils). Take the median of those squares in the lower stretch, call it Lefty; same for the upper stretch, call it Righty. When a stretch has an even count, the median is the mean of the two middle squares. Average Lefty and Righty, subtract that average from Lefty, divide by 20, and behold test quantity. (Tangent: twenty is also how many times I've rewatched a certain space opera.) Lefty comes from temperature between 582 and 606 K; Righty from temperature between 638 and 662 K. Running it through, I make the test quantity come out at -0.23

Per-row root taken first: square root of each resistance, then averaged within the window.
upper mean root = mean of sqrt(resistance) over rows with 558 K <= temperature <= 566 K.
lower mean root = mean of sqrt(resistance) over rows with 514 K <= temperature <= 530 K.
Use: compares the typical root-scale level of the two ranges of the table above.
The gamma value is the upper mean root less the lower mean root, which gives 0.13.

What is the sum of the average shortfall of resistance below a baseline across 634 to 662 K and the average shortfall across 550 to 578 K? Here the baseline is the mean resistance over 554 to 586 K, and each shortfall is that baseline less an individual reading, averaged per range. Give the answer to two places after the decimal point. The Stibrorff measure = -0.80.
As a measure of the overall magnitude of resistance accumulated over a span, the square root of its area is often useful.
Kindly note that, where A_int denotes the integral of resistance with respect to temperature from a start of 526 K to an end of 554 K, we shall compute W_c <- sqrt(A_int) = 15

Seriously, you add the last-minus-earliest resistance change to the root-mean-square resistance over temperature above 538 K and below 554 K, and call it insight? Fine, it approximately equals 7.8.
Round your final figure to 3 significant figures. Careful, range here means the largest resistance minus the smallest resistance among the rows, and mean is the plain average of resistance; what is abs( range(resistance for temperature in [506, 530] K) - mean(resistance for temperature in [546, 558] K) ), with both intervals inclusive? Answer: 5.36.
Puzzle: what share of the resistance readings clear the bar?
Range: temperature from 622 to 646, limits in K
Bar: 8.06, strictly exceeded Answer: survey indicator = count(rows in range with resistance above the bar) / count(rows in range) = 0.8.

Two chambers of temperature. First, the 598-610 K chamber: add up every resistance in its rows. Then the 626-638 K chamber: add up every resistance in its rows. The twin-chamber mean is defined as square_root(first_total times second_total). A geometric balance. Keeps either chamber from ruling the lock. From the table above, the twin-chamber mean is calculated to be 25.1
